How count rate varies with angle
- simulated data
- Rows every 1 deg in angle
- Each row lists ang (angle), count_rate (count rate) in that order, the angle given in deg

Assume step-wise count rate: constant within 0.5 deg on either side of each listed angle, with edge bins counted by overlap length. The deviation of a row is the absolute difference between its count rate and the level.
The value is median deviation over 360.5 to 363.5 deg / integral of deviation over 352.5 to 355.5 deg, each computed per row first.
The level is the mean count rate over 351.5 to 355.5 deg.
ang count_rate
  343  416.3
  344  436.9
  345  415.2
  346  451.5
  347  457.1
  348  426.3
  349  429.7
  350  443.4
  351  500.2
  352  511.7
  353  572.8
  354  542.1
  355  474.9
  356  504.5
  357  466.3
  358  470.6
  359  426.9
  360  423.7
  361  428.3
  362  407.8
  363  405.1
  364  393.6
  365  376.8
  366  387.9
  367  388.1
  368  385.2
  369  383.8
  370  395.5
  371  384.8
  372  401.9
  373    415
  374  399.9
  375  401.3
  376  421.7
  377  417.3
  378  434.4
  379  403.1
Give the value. 1.0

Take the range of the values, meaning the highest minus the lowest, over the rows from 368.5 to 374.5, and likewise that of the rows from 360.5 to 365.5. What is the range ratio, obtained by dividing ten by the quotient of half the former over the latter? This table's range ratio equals 33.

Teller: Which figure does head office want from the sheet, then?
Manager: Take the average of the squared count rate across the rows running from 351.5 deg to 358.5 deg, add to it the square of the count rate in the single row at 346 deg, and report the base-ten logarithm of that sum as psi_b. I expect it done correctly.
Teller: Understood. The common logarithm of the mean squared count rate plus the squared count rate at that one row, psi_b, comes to 5.66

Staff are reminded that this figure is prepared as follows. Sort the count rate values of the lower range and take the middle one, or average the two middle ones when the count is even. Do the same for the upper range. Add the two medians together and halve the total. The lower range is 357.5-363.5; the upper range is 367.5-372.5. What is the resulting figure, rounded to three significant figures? 405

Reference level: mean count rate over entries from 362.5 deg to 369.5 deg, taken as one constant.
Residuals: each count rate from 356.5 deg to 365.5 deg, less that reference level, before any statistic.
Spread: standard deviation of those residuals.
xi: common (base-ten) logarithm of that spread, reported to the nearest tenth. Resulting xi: 1.5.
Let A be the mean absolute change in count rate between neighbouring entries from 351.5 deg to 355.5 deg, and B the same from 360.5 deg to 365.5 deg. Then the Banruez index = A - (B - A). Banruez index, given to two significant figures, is 93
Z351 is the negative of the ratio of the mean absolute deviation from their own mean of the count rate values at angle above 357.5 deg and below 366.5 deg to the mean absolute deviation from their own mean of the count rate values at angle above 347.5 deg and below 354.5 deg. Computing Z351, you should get -0.44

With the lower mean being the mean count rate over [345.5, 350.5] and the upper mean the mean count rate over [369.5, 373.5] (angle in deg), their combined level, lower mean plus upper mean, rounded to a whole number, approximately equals 841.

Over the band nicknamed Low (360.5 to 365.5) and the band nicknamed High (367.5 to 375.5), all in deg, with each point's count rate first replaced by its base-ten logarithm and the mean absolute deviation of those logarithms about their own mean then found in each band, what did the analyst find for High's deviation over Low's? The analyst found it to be 0.63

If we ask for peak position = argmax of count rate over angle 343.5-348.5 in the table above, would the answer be 347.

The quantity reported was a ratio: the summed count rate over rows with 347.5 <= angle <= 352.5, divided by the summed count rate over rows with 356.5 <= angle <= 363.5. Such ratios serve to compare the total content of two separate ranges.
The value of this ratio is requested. 0.76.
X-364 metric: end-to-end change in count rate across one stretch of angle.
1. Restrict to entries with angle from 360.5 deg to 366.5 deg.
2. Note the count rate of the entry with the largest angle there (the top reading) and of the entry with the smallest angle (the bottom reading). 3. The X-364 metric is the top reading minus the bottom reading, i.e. -40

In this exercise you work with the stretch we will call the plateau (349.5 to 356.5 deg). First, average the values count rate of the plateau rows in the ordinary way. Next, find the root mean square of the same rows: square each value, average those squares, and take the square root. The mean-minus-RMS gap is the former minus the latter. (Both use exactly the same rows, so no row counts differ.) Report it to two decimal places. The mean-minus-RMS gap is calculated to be -1.51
